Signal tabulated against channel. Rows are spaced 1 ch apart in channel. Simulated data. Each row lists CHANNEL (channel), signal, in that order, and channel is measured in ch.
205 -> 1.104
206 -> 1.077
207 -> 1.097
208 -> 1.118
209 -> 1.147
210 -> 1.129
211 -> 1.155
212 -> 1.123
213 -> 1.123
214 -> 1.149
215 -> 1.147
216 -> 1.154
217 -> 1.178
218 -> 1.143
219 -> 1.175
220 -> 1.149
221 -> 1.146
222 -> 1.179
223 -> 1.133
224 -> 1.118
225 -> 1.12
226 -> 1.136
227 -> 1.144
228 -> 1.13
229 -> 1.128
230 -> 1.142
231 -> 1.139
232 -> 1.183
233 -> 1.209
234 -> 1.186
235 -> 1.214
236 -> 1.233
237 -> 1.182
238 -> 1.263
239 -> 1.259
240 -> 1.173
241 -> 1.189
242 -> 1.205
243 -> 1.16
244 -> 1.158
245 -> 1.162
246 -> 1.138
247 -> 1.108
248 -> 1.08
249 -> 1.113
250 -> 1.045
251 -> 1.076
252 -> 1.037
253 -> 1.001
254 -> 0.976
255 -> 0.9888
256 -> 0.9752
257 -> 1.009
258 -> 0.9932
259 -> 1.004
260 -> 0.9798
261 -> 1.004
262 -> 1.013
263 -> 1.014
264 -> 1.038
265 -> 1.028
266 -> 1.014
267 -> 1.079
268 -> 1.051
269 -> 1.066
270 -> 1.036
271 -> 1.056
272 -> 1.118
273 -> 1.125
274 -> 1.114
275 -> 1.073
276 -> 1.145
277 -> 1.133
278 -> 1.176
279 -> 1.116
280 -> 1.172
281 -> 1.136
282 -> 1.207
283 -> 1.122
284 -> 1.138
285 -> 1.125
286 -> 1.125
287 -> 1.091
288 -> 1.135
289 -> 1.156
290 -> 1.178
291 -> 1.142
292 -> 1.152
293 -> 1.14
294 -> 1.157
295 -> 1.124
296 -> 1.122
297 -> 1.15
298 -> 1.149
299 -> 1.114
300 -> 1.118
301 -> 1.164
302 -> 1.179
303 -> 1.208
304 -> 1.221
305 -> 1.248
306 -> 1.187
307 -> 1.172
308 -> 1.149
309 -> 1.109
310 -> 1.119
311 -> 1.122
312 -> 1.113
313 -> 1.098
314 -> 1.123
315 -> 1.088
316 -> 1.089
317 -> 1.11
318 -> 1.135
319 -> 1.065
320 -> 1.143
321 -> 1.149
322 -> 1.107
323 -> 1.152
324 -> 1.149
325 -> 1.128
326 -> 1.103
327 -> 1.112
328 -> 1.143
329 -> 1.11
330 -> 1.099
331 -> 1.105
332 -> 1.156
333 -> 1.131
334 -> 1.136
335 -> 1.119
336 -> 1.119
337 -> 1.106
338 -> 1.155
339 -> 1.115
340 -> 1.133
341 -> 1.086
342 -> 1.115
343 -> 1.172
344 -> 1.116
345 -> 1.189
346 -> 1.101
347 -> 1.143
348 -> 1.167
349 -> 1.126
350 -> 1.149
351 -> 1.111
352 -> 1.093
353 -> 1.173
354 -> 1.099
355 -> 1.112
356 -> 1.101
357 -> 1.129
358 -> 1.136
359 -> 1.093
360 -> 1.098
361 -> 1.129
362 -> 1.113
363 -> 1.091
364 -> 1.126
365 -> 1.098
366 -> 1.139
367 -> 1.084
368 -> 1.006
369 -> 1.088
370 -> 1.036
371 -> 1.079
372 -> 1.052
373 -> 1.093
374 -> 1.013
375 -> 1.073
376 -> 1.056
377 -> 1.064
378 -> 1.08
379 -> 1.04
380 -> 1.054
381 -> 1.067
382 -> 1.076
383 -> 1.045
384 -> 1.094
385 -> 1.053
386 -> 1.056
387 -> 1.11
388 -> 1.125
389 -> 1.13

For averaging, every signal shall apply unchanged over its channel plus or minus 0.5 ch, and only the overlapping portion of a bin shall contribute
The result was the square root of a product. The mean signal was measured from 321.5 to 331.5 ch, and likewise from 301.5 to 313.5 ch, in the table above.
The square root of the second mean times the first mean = 1.14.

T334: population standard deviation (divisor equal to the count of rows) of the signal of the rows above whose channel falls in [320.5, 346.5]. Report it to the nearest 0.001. 0.024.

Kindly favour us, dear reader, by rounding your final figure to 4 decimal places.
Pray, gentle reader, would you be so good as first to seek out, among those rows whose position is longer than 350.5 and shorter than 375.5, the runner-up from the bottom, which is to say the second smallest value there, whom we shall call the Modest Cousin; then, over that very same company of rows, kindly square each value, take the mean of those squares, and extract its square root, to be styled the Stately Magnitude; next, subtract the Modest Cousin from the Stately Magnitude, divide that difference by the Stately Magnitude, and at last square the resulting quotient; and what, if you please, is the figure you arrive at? 0.0056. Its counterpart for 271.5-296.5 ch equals 0.0017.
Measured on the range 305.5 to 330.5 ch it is 0.0010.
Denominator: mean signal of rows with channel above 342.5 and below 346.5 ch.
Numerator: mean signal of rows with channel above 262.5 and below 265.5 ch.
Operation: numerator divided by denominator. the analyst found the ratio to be 0.90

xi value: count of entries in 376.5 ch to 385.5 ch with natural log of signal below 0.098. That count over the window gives 9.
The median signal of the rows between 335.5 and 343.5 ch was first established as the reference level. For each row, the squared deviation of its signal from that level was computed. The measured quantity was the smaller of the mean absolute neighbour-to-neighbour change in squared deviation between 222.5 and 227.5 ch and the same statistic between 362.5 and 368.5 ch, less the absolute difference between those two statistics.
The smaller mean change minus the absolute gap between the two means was -0.0021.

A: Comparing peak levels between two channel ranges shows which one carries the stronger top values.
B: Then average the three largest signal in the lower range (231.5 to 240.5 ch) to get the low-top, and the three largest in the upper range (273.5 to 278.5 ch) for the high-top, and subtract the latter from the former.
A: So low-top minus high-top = 0.10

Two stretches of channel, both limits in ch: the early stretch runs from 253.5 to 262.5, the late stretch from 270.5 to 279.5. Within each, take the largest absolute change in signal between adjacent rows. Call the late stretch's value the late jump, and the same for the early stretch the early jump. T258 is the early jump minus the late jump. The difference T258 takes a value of -0.04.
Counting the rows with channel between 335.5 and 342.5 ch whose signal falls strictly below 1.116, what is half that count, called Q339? 2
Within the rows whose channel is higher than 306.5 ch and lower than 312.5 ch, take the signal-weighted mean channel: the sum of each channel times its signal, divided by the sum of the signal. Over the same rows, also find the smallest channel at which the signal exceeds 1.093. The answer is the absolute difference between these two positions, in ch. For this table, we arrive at 2.5 ch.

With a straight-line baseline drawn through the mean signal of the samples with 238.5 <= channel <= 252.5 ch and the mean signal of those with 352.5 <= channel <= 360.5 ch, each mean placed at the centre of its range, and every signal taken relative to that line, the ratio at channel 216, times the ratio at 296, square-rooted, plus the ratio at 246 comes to 2.01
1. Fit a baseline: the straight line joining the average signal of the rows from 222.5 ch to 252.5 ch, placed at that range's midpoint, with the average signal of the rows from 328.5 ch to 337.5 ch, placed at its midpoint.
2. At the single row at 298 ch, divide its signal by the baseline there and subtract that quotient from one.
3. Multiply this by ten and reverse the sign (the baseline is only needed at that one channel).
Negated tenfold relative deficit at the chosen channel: 0.2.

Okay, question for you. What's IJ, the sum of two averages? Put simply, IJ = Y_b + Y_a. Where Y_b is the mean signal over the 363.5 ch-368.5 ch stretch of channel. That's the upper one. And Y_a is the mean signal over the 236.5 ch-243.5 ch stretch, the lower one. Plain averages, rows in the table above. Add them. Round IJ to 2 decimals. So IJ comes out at 2.30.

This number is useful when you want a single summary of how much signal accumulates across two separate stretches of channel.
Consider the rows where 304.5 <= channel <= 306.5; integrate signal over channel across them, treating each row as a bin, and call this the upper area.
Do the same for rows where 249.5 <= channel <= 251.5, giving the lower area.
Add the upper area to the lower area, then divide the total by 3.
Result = 1.52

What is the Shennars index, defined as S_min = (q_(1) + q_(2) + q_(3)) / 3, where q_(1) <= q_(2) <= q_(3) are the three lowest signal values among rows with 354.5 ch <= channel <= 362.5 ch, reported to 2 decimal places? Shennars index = 1.10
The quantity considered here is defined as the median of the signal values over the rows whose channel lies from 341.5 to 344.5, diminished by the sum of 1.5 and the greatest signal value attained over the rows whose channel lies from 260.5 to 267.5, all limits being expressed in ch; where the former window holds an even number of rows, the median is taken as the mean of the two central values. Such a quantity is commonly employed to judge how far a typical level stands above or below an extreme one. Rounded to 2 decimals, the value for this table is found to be -1.46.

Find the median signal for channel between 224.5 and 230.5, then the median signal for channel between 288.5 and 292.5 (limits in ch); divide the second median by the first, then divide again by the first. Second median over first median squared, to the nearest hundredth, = 0.90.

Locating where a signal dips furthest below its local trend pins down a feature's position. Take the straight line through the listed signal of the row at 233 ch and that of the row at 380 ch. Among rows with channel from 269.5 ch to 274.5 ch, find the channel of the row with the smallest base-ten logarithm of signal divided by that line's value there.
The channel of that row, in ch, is 270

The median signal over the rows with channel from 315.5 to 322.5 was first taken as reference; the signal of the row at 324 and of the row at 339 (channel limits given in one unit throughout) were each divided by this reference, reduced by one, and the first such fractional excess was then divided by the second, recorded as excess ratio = 8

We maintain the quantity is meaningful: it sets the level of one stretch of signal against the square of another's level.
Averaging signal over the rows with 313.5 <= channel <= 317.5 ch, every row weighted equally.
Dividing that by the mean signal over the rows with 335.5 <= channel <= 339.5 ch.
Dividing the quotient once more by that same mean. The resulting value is 0.87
